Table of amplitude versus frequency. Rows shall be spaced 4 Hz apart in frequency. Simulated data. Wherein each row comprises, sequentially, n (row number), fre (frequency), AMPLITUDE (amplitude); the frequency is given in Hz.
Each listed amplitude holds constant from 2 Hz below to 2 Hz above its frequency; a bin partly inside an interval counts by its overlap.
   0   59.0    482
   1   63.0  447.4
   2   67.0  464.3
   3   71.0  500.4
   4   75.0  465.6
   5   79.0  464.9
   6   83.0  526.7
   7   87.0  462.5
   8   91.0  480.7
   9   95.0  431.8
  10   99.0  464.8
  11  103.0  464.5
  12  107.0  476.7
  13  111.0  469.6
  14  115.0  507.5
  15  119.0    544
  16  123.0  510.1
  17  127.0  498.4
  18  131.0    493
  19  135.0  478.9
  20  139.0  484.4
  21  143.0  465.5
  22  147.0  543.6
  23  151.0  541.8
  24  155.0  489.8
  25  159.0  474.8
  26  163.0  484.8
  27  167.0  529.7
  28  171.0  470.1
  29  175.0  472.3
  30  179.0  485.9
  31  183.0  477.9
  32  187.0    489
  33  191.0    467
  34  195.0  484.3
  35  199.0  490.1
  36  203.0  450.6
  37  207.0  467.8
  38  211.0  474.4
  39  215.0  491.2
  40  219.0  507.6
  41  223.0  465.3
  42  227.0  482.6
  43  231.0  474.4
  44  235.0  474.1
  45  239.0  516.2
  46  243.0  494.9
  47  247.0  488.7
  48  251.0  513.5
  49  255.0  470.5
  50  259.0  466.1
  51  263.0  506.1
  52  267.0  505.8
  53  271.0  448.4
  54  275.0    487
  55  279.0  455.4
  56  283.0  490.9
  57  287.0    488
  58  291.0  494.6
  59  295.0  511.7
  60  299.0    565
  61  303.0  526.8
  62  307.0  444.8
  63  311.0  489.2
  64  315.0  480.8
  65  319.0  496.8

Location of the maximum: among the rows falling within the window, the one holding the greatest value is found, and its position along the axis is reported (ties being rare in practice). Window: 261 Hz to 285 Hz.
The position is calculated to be 263.0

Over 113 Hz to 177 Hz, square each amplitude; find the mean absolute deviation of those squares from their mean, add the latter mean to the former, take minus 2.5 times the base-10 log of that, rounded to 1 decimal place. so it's -13.6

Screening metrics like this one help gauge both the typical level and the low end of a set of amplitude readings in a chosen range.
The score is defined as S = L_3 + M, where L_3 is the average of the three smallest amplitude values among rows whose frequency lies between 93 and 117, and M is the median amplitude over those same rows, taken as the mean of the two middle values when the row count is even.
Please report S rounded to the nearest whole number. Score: 921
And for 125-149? 965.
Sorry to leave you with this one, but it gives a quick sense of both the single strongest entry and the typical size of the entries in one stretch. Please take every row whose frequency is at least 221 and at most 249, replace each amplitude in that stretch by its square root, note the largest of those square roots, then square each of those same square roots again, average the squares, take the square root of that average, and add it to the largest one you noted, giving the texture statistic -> 44.7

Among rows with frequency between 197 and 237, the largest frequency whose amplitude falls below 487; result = 235.0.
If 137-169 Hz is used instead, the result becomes 163.0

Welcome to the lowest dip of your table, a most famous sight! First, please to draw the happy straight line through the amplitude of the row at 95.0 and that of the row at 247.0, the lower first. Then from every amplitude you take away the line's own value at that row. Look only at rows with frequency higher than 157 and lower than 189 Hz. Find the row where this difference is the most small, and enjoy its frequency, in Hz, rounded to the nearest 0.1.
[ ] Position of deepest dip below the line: 171.0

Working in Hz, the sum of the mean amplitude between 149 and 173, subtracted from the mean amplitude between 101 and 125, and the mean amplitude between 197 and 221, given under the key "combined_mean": 477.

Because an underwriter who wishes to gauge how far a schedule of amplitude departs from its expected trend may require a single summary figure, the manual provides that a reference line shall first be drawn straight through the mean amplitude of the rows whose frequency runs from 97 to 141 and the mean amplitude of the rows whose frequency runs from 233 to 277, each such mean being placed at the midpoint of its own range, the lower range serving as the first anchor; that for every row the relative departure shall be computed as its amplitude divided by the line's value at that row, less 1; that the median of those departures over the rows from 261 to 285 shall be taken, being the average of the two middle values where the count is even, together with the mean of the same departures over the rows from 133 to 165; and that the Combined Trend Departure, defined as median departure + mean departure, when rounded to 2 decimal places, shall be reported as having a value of 0.01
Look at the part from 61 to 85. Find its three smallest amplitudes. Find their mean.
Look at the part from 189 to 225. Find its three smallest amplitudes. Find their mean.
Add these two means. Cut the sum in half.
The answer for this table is 460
